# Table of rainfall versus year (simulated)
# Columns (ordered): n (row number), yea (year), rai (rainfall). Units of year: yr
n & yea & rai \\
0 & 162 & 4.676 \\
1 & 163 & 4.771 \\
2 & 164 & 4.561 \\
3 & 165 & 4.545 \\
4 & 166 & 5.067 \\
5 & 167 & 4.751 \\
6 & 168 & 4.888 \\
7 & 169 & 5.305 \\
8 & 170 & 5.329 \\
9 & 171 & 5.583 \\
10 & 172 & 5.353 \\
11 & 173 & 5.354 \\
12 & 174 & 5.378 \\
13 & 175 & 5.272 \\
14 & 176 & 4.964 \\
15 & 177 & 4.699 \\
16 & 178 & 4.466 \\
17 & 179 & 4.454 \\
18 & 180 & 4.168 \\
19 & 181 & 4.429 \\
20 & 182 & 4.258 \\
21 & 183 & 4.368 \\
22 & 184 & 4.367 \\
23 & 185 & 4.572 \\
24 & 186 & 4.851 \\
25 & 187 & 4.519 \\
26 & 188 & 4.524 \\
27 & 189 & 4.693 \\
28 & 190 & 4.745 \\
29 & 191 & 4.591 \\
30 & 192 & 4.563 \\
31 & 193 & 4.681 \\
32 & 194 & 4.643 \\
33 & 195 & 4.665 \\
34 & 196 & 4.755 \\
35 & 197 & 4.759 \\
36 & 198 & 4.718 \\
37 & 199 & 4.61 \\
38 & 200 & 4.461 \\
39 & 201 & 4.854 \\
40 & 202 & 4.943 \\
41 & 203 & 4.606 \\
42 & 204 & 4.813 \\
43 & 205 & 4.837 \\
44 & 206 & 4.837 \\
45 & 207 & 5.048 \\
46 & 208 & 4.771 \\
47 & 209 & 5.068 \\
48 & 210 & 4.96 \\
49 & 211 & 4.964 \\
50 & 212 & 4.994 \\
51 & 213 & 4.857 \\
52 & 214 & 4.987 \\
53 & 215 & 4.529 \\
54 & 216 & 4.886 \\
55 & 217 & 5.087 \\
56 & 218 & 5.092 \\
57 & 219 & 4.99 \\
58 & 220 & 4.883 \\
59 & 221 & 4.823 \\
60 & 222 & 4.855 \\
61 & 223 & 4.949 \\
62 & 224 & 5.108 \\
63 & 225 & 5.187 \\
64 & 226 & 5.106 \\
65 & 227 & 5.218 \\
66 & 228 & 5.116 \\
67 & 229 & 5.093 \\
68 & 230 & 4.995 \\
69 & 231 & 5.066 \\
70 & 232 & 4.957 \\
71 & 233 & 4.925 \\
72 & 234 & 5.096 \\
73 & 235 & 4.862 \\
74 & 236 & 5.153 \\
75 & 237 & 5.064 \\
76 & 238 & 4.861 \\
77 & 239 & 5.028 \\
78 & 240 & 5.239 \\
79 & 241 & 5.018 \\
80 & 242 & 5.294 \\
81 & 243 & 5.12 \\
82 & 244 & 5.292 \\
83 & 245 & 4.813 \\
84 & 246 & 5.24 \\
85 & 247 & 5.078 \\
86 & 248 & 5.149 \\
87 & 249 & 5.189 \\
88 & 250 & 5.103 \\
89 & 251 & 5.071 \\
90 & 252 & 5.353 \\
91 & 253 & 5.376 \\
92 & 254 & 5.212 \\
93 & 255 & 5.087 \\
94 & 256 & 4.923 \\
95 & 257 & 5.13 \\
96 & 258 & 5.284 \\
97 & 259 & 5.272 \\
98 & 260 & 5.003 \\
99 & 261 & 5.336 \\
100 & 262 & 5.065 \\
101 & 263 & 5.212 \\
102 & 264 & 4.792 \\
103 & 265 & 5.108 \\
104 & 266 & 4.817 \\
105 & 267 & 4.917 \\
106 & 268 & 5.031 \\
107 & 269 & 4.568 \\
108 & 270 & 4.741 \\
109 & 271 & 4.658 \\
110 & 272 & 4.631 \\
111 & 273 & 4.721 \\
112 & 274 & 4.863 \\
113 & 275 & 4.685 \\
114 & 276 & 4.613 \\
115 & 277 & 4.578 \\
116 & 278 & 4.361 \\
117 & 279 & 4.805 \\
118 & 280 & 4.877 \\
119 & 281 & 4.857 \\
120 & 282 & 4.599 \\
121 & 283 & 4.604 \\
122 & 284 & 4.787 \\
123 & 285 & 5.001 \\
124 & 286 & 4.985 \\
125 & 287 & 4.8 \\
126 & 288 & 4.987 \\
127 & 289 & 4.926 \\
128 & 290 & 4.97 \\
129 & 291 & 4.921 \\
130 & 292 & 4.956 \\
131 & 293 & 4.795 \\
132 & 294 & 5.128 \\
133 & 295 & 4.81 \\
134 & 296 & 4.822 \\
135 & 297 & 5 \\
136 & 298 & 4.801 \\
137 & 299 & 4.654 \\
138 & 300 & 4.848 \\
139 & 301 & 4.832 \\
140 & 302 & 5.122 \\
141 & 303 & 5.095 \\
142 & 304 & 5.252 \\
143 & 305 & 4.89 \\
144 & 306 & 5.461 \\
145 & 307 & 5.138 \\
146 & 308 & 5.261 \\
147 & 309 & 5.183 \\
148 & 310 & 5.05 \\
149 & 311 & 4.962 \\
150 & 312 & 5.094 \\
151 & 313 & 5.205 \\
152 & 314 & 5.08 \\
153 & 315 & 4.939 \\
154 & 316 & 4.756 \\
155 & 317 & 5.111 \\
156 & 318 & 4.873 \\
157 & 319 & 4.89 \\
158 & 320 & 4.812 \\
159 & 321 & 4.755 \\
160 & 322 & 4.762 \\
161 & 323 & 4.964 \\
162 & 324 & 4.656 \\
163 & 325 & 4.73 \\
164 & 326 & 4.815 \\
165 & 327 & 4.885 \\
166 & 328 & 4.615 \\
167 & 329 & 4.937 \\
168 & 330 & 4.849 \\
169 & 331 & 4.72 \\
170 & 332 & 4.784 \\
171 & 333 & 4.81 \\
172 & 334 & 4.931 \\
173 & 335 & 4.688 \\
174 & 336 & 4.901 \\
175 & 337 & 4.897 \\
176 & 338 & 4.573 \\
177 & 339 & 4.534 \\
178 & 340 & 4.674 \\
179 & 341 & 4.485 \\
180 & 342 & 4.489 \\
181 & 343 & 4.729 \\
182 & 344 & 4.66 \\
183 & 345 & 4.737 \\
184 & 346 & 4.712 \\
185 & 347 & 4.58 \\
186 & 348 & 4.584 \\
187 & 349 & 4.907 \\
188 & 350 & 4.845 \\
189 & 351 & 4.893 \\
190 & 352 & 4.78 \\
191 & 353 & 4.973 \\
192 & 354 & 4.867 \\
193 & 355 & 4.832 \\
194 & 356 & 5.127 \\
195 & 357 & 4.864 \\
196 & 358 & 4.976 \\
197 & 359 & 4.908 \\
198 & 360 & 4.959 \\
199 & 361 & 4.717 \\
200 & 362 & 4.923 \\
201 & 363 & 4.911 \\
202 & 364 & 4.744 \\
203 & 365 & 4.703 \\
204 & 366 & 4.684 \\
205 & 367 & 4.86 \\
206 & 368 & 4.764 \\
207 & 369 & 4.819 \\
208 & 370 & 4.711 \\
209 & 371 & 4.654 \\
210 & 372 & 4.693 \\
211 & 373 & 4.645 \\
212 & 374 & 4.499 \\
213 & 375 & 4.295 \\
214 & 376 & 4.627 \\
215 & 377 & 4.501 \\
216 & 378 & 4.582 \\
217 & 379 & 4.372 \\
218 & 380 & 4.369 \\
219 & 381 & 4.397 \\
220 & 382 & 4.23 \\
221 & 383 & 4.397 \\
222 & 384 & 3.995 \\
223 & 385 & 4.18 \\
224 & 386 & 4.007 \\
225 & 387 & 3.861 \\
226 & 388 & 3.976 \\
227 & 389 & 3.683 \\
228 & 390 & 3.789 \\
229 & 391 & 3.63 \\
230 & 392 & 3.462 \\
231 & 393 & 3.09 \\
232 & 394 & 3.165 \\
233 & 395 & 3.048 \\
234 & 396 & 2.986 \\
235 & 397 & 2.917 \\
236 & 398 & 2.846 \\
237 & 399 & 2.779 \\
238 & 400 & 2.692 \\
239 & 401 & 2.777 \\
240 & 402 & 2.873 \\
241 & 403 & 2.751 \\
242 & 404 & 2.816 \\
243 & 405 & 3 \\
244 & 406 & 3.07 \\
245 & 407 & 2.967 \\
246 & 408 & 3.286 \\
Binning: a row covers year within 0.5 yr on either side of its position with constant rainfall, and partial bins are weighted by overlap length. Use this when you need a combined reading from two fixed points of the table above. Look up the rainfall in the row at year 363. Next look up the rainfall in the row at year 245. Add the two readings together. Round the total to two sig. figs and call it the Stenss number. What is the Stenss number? 9.7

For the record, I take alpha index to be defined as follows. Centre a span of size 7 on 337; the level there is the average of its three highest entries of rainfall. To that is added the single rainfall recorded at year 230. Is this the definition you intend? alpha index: 9.9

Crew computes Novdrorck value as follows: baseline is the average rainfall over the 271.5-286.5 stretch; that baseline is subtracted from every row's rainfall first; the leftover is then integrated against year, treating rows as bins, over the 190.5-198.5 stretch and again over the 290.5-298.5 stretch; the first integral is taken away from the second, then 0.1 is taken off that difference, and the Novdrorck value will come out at 1.8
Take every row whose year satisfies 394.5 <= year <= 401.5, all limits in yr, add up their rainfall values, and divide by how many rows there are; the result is 2.9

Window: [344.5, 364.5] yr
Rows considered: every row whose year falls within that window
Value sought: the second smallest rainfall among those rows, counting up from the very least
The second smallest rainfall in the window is 4.584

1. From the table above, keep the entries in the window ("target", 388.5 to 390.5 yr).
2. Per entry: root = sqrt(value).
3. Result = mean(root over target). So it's 1.93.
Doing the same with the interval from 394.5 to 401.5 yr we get 1.69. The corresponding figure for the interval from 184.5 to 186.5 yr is 2.17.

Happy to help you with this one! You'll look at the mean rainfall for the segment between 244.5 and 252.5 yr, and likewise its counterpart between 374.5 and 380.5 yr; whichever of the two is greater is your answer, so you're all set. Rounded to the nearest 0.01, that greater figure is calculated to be 5.12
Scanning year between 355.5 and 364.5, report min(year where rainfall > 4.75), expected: 356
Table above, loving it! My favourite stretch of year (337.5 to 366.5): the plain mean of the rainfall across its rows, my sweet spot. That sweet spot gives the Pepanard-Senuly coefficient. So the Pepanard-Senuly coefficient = 4.77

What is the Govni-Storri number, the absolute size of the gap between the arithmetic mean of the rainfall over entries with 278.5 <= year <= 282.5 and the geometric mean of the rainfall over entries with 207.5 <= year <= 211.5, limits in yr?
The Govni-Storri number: 0.16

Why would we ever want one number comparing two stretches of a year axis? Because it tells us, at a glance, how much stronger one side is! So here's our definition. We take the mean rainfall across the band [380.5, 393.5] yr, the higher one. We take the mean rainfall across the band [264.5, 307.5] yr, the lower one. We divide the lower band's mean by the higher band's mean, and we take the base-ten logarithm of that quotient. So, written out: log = 0.096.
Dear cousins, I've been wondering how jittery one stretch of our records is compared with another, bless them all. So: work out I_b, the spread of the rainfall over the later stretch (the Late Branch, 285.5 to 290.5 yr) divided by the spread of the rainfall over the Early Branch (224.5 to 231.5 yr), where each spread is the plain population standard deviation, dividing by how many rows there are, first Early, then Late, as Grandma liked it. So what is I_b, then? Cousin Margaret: 1.02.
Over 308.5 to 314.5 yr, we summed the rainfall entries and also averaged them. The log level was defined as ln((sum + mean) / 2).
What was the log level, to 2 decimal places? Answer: 2.88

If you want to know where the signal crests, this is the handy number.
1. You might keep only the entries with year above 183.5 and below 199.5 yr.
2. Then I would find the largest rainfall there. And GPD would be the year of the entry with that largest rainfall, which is 186 yr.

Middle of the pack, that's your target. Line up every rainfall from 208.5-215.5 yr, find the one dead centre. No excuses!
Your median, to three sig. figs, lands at 4.96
